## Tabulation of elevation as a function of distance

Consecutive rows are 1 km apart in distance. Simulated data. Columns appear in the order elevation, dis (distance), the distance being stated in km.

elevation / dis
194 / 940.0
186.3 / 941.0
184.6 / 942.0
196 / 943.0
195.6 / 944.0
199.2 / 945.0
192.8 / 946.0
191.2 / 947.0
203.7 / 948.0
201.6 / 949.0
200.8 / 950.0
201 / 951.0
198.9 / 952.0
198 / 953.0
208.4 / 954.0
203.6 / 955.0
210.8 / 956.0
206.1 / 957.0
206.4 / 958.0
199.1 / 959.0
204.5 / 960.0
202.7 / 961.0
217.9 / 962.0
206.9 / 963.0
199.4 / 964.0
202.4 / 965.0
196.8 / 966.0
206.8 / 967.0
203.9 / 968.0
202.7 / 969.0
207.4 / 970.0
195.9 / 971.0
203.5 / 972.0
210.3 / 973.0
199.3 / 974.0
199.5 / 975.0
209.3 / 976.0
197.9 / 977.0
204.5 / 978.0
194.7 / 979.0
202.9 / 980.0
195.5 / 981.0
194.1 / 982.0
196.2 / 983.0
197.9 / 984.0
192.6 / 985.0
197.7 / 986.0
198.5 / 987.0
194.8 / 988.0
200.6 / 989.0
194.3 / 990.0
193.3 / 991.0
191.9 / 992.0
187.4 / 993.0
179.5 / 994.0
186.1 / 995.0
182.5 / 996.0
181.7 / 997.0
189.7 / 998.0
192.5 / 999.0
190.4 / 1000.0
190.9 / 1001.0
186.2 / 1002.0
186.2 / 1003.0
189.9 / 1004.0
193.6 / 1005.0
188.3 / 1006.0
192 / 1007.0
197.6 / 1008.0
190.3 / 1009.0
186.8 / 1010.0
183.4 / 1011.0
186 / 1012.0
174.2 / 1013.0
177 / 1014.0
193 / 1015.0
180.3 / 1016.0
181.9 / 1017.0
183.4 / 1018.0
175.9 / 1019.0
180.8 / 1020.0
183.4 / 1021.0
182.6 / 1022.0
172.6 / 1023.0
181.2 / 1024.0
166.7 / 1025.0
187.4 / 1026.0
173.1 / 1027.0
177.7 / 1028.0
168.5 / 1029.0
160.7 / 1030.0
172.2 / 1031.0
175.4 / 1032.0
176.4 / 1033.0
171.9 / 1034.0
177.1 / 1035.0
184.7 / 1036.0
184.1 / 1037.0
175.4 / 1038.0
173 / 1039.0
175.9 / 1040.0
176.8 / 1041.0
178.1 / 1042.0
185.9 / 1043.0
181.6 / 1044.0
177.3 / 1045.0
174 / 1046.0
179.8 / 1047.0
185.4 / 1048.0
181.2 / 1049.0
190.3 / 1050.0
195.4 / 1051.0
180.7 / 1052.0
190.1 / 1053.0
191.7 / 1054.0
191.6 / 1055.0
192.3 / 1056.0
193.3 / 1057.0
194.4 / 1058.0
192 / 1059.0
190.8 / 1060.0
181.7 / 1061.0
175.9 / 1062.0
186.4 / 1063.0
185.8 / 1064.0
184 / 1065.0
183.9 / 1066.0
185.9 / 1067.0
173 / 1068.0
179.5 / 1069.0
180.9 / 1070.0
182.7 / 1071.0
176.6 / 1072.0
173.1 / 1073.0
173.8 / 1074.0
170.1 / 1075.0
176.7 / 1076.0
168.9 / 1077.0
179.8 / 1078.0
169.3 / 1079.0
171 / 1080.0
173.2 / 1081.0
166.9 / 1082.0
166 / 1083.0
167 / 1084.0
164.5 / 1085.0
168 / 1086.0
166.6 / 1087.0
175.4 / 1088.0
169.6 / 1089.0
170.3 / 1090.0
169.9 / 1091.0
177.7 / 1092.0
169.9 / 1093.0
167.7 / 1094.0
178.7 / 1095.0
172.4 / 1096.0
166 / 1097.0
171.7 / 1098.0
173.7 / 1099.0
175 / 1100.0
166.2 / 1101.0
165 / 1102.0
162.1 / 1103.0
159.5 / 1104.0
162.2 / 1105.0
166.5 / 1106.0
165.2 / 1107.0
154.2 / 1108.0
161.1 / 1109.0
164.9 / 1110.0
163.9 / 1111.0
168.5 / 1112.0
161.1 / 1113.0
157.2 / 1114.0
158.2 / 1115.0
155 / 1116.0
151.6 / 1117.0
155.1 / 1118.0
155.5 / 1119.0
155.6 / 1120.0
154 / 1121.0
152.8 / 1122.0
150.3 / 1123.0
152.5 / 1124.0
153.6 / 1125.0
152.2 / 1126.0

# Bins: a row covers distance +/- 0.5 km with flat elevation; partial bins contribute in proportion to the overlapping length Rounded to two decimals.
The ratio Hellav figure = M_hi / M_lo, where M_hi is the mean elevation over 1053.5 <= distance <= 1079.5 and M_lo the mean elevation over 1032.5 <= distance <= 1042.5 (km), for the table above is 1.03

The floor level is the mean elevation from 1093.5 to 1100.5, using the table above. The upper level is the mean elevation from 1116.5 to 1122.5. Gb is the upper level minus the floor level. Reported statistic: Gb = -18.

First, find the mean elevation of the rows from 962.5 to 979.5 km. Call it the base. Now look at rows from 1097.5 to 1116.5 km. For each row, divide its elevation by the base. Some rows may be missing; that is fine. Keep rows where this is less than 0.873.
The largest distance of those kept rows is 1116.0 km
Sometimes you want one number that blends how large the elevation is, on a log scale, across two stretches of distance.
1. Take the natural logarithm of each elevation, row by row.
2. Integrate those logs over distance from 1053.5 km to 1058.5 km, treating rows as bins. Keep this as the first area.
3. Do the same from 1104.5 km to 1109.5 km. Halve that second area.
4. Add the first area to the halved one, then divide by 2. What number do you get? 19.5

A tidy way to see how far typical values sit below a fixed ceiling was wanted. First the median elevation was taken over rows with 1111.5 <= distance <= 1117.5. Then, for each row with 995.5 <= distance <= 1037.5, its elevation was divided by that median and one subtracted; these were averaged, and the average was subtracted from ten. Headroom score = 9.8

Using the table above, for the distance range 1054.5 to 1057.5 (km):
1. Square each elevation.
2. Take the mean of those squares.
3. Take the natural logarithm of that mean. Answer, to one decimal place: 10.5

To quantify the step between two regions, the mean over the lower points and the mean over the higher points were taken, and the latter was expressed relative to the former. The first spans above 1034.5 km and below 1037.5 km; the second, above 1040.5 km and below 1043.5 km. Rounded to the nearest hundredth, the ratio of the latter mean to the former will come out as 0.99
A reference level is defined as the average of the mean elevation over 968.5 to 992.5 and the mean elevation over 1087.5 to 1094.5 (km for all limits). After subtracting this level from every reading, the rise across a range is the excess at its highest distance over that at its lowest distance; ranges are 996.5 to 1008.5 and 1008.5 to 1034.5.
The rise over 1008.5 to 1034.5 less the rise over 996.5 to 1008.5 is -34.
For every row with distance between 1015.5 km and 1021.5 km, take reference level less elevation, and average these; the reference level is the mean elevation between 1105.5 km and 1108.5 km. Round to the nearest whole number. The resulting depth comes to -19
